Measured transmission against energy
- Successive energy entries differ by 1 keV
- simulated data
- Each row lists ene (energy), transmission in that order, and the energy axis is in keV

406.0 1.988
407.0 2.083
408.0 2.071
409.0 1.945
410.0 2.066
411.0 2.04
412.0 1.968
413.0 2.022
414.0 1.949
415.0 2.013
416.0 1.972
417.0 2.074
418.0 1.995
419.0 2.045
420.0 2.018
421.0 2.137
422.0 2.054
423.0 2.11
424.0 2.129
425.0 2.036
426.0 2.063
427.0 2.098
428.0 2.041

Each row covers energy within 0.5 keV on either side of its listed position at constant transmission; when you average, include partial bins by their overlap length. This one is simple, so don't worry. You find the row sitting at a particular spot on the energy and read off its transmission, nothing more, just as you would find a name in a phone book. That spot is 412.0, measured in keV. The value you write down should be 1.968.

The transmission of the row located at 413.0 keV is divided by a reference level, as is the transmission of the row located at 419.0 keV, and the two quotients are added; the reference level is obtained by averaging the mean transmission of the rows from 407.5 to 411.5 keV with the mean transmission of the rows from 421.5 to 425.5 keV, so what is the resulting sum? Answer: 1.98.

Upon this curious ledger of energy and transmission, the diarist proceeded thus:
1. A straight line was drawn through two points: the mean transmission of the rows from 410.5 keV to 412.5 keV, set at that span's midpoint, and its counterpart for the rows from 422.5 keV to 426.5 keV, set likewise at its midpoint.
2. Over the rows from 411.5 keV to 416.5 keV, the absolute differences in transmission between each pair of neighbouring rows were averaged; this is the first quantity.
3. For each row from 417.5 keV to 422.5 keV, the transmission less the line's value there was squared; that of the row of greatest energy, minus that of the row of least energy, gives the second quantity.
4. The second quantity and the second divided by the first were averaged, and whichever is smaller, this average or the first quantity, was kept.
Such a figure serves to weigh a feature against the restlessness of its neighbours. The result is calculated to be -0.020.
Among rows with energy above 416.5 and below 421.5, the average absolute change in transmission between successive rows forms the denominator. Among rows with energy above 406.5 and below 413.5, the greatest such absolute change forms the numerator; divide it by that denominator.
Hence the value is 1.83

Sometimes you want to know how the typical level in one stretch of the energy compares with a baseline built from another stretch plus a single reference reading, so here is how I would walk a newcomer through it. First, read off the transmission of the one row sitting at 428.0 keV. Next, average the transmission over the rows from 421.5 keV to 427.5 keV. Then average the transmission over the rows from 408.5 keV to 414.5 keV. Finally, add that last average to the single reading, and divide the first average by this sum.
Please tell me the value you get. 0.515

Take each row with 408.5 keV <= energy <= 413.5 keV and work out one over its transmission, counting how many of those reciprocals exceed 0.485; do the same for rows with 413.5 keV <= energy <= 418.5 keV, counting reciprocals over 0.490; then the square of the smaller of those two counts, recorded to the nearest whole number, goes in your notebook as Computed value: 16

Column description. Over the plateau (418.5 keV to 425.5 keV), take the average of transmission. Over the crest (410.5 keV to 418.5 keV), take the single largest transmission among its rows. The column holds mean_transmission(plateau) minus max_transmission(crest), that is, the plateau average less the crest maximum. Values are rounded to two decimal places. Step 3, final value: 0.00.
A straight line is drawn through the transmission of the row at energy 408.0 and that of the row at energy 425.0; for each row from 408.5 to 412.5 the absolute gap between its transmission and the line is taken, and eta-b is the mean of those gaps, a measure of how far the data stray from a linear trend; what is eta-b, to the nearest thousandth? 0.061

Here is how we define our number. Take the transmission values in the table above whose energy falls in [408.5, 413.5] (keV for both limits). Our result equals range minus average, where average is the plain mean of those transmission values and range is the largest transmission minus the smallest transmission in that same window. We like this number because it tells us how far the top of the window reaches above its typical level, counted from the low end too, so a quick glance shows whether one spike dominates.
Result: -1.89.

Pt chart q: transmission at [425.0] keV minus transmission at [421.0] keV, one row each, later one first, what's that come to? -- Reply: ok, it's -0.10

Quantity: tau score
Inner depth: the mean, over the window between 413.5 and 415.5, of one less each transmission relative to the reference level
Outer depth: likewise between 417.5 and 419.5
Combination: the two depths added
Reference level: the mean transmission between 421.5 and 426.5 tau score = 0.075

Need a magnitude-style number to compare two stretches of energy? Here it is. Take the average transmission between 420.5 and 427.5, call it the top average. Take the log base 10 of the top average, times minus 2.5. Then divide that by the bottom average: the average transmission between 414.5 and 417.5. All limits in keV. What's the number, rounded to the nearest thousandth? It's -0.396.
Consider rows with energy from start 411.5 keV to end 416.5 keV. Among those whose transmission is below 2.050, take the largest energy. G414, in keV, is 416.0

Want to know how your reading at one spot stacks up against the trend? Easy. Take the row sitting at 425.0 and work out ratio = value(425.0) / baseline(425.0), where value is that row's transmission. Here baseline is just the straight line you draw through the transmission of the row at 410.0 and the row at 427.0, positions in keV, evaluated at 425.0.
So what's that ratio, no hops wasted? 0.972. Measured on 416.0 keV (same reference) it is 0.949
